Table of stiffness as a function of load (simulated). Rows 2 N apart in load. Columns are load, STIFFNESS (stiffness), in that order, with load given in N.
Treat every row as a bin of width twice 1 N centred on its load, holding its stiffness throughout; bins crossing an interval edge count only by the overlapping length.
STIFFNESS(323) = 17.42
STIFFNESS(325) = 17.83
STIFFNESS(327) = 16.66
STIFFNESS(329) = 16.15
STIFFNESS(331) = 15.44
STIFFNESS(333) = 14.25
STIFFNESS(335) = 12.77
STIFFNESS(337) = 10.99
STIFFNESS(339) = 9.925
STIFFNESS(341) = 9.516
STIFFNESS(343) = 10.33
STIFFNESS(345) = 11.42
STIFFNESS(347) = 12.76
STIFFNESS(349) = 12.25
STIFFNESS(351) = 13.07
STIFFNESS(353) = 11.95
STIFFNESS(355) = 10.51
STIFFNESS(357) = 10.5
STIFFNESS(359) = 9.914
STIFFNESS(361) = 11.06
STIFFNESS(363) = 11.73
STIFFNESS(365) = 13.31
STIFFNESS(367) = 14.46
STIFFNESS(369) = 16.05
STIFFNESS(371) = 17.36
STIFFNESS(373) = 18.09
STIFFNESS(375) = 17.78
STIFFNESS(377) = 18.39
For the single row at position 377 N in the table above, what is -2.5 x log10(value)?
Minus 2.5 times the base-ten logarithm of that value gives -3.2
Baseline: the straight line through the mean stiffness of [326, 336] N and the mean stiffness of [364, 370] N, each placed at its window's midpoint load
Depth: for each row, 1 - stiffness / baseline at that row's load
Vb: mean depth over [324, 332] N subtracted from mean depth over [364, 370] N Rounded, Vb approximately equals 0.1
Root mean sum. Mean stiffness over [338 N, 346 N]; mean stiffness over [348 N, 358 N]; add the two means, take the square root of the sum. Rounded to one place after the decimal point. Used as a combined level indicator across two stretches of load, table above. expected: 4.7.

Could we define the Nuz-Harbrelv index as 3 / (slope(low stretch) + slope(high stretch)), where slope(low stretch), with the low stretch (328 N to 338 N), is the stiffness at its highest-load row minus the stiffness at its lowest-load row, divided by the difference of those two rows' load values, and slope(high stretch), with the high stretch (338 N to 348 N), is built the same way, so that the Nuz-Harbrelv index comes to -10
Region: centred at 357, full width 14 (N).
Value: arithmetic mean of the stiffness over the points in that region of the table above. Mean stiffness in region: 11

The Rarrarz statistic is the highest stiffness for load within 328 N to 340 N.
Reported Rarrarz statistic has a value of 16.15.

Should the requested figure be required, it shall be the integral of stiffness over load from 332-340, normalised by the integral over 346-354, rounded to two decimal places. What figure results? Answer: 0.96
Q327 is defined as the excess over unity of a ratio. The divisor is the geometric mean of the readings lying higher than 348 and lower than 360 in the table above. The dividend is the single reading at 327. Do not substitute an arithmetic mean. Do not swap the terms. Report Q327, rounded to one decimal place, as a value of 0.5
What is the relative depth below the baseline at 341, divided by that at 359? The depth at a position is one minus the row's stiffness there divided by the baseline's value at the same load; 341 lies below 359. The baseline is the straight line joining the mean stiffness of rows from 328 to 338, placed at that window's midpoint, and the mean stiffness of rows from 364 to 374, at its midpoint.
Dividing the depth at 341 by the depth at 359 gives 1.0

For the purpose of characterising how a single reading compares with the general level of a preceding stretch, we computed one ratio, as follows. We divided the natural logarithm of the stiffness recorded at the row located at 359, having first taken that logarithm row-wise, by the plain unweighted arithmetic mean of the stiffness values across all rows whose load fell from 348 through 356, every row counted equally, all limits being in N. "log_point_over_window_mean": 0.192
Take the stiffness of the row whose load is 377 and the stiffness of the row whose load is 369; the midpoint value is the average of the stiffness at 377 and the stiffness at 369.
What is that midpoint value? 17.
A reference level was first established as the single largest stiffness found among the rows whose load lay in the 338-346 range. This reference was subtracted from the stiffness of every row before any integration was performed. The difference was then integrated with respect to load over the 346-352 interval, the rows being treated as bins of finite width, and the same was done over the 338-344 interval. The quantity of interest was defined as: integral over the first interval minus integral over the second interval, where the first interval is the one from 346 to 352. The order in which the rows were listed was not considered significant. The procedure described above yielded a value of 17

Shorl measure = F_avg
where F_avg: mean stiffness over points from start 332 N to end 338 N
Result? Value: 12.7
